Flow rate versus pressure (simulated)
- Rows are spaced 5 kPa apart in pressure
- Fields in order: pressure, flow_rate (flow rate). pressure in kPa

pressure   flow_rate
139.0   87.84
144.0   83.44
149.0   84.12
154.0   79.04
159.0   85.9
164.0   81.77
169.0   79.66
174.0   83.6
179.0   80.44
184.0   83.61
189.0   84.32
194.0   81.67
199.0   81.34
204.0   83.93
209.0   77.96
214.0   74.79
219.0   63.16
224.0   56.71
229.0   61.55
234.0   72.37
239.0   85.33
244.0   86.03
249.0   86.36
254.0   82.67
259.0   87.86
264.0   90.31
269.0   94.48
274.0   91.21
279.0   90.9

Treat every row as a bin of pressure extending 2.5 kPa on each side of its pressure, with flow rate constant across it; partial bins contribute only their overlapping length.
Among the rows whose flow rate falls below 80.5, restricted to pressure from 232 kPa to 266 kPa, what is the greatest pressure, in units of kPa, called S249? 234.0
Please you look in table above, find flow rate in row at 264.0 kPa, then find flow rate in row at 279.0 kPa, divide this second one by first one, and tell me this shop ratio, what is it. 1.0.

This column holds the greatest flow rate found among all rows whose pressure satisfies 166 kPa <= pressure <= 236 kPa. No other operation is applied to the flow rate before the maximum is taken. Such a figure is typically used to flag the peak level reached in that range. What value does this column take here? 84.32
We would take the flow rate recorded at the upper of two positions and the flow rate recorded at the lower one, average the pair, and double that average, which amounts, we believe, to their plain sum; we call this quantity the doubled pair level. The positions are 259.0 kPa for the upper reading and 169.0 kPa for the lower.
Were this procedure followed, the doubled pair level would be 168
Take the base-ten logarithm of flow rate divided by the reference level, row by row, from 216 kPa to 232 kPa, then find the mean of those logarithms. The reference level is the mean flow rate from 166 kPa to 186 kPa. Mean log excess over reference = -0.13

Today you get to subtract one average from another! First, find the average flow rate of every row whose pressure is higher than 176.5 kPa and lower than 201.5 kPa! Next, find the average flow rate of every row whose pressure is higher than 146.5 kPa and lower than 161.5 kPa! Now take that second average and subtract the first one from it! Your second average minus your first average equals 1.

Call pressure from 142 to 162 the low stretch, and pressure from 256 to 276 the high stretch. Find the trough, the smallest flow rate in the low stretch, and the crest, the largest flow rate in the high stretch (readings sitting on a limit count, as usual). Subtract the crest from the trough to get -15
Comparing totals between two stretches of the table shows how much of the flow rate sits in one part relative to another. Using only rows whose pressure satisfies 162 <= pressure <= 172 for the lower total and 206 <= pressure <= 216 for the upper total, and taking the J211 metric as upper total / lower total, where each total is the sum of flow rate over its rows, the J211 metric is 0.95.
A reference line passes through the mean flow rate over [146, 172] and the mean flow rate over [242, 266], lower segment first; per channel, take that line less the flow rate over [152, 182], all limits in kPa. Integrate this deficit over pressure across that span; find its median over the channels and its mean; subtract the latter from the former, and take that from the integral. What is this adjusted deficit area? 21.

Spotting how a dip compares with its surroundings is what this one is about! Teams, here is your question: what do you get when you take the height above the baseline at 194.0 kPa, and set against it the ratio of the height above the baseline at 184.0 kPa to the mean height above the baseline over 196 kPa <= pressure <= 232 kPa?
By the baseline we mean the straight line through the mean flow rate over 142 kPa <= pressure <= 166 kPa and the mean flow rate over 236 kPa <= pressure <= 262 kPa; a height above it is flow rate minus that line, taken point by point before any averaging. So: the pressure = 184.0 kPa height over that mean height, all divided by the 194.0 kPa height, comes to 0.00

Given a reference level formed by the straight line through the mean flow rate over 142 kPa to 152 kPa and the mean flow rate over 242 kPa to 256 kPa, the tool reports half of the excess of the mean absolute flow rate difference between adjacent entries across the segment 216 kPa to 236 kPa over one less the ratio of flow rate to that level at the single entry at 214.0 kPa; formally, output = 3.6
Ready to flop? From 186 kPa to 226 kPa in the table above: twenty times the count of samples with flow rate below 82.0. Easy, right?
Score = 120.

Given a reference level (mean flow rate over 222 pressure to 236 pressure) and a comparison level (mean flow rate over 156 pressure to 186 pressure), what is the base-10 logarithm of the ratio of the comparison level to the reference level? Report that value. 0.11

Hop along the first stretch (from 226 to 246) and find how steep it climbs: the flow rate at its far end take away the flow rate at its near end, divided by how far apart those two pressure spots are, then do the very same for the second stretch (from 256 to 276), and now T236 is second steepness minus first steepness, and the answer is -1.4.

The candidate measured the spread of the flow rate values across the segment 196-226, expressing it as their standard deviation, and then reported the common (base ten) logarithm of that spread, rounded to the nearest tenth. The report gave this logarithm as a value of 1.0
